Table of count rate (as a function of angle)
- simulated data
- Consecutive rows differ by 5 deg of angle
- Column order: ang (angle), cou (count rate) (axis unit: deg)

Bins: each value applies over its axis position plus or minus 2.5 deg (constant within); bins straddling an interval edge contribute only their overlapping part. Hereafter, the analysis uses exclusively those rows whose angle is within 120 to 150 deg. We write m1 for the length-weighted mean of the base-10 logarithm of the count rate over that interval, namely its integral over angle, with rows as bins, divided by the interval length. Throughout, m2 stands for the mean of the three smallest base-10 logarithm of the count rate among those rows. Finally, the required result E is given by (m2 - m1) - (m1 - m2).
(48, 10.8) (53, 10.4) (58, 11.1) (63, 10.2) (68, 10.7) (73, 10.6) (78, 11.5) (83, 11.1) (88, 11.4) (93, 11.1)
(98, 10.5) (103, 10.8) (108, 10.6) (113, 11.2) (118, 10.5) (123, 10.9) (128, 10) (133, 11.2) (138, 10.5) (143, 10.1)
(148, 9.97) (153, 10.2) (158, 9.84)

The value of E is -0.036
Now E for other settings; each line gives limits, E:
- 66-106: -0.029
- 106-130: -0.023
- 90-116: -0.017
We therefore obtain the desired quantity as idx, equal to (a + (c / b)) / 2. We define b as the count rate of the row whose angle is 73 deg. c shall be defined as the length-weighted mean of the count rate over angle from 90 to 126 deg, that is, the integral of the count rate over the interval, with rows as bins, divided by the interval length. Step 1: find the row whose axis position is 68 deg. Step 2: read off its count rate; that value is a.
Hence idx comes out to 5.86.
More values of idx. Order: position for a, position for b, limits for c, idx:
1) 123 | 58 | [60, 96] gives 5.94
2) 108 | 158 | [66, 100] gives 5.86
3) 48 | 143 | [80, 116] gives 5.94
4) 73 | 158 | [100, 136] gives 5.85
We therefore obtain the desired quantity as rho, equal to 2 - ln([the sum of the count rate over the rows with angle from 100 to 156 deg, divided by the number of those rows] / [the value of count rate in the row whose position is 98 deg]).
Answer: 2.00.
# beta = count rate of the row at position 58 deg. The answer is 11.1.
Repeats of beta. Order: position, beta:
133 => 11.2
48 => 10.8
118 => 10.5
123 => 10.9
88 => 11.4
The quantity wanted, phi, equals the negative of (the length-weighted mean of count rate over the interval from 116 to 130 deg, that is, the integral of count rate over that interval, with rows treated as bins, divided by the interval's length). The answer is -10.5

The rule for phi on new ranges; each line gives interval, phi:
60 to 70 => -10.5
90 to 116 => -10.8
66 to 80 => -10.9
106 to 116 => -10.9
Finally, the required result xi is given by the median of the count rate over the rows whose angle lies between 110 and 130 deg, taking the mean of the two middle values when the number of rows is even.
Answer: 10.7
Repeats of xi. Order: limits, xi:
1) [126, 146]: 10.3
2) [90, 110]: 10.7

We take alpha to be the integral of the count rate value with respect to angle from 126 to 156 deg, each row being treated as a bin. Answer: 310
